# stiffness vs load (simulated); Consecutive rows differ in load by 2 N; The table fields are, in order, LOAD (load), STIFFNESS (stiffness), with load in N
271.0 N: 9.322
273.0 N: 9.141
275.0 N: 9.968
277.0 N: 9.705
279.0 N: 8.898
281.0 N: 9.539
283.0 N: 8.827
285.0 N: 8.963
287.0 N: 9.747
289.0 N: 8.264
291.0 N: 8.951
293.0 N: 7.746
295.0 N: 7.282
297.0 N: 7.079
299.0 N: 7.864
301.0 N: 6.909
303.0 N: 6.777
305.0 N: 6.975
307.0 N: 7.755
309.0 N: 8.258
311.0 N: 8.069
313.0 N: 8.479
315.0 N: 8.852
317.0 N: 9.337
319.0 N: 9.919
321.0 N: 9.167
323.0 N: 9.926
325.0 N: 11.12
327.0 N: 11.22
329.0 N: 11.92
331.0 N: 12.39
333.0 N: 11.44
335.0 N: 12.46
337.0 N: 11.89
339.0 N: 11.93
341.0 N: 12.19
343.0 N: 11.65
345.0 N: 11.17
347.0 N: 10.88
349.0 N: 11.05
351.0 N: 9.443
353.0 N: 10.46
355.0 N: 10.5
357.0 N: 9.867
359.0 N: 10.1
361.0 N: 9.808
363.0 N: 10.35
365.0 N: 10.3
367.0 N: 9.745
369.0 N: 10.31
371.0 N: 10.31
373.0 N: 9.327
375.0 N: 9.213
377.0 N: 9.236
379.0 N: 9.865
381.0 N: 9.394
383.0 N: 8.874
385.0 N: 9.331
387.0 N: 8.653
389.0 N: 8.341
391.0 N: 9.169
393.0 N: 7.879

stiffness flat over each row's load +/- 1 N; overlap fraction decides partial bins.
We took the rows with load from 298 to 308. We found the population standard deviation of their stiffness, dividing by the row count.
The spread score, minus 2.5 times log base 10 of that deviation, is 0.85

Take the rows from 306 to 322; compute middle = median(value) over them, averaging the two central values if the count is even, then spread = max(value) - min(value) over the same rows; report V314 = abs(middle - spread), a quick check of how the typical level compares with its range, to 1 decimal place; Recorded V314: 6.5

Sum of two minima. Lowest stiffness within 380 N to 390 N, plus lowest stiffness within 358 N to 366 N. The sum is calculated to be 18.1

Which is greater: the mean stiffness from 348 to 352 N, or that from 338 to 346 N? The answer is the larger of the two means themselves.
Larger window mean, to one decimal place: 11.7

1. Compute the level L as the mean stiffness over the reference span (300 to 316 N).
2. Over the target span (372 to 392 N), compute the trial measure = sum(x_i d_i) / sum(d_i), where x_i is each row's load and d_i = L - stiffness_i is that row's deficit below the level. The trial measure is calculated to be 381.1 N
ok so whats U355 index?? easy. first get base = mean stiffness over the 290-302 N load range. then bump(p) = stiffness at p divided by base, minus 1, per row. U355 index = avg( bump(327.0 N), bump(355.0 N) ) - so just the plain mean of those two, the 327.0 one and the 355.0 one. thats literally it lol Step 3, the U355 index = 0.42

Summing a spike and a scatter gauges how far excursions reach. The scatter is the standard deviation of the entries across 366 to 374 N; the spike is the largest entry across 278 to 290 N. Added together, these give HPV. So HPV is 10.2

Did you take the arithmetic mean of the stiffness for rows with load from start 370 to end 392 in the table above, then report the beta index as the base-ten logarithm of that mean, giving 0.97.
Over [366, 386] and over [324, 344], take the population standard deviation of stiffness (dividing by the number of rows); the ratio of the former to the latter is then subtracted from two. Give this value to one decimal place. 1.0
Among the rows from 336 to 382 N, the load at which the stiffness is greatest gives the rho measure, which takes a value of 341.0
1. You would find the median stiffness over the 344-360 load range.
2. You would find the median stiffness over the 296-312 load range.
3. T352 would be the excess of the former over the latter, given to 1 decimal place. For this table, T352 3.1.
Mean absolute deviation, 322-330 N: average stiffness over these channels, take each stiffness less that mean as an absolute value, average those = 0.6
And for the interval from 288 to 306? 0.6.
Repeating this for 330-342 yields 0.3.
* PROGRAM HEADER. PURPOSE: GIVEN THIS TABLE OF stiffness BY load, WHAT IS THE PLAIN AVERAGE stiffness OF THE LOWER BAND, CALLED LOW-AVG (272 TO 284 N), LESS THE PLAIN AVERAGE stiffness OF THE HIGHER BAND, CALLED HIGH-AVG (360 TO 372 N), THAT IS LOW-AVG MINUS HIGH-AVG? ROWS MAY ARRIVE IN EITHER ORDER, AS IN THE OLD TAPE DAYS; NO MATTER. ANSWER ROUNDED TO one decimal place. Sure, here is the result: -0.8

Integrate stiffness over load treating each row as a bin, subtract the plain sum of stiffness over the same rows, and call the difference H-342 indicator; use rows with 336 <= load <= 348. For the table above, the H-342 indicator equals 69.7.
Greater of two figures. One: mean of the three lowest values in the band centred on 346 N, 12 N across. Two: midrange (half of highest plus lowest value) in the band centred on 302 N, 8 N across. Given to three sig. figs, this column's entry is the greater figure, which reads 10.5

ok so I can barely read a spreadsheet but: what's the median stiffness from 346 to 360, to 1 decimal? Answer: 10.5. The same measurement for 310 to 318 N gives 8.7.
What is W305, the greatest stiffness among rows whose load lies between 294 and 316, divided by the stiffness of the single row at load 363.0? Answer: 0.86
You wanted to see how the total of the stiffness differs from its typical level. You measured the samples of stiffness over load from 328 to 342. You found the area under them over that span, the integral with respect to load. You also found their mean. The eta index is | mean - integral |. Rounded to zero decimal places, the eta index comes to 156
